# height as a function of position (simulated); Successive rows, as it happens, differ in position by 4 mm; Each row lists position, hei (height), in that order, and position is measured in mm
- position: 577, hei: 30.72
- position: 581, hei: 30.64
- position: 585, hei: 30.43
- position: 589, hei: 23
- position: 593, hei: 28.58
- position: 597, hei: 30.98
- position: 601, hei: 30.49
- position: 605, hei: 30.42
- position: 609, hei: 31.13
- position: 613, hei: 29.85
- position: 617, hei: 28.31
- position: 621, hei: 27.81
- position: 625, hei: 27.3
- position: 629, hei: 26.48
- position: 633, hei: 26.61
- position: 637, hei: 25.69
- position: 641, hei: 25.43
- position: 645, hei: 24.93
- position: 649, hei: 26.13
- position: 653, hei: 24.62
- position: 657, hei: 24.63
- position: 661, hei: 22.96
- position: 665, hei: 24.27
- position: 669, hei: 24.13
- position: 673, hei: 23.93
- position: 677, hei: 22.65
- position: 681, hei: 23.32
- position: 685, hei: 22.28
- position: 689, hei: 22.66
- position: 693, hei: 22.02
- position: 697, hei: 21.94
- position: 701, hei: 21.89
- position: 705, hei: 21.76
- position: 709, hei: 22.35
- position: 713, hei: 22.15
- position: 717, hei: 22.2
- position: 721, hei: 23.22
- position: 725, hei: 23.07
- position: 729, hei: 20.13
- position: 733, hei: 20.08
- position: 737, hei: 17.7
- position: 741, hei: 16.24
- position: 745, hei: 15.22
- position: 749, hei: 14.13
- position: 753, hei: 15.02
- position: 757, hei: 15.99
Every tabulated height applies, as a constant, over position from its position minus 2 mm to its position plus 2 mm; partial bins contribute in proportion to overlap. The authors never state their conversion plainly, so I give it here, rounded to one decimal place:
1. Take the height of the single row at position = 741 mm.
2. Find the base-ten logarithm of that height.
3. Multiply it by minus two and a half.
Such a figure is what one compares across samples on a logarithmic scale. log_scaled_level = -3.0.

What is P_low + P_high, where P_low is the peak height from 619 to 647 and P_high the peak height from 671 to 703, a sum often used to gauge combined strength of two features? 51.7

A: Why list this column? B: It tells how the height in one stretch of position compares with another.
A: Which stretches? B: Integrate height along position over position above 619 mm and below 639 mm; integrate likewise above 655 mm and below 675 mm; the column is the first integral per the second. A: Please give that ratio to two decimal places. 1.12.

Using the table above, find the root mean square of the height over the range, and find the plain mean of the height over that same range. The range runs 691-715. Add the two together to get 44.0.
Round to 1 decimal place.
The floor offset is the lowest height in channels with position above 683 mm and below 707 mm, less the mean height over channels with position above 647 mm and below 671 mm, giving -2.7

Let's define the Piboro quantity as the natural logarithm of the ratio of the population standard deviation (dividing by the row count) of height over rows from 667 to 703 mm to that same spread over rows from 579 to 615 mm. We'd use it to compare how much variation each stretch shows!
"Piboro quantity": -1.1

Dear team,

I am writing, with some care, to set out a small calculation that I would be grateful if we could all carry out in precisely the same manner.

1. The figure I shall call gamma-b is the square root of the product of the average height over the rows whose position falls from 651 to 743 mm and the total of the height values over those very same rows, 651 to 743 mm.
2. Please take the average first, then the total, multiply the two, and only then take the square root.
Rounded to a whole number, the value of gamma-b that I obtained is 106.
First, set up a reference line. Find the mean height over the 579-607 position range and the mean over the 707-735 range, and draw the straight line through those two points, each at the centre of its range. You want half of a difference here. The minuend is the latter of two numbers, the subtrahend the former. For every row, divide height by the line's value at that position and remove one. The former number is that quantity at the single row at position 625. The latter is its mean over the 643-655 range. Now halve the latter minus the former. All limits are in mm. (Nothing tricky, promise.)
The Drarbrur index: -0.013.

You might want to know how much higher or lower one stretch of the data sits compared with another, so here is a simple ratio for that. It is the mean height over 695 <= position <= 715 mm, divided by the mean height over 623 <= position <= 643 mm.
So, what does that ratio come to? 0.84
